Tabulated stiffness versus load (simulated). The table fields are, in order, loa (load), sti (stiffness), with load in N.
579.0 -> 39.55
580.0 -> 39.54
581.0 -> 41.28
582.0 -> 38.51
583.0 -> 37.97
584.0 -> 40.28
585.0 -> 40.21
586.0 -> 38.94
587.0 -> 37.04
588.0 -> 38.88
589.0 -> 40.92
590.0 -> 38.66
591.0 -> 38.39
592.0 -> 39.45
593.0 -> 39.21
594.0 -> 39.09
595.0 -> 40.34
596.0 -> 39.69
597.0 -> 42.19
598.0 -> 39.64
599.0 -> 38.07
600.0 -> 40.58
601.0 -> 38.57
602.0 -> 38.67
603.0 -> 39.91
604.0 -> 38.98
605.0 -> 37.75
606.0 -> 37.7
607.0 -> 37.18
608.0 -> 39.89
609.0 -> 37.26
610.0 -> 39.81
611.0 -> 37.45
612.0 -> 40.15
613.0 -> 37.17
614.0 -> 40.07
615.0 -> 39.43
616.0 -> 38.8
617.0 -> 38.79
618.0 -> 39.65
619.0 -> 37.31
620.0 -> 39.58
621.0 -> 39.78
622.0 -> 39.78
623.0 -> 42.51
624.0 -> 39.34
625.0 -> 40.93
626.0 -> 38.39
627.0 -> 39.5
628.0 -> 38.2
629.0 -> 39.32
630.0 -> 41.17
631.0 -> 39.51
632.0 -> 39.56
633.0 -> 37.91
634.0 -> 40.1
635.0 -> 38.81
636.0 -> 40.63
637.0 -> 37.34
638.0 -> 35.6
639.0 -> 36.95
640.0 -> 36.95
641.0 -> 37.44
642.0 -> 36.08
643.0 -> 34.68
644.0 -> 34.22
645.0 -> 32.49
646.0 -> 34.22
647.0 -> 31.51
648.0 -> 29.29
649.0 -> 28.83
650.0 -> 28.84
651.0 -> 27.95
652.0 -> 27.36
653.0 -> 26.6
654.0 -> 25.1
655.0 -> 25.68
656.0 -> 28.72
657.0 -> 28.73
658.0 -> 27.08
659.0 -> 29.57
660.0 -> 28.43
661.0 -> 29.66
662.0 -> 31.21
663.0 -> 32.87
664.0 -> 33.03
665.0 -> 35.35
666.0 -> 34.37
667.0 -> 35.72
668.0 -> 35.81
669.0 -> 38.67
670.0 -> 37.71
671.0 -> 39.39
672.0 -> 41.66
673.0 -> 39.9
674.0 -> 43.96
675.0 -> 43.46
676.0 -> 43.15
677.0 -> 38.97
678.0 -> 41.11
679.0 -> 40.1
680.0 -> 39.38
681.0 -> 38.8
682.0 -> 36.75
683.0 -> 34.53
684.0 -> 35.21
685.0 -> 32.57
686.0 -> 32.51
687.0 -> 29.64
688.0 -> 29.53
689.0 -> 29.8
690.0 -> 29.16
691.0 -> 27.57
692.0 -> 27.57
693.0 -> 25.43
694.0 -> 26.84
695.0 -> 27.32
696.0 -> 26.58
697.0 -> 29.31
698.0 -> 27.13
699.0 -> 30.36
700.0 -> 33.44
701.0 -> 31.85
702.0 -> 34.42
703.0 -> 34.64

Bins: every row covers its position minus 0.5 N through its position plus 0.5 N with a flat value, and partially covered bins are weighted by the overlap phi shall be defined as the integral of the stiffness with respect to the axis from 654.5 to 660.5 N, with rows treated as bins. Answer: 168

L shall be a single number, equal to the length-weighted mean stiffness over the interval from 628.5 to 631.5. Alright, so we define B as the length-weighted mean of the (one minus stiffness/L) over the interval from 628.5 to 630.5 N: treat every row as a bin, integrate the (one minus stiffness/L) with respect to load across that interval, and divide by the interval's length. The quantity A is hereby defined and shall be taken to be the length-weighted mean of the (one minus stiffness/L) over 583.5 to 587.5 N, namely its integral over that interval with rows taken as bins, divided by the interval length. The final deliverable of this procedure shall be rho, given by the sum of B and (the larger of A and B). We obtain 0.02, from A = 0.022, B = -0.006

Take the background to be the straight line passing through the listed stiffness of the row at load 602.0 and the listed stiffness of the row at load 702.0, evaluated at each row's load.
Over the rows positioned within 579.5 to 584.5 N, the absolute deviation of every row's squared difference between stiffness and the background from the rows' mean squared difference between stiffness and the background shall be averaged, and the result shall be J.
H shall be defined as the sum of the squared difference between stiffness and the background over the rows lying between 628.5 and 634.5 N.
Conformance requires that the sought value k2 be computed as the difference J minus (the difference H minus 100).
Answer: 67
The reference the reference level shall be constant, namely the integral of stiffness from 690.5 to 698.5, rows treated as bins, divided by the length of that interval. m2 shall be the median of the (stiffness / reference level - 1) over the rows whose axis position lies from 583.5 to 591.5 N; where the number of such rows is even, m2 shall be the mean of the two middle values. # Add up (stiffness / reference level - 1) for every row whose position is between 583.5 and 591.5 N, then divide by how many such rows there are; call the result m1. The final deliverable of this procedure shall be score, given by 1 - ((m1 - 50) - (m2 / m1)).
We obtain 51.5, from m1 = 0.44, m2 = 0.43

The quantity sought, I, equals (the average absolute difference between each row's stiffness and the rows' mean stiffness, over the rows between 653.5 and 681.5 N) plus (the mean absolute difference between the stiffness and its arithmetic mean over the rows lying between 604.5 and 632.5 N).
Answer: 6.0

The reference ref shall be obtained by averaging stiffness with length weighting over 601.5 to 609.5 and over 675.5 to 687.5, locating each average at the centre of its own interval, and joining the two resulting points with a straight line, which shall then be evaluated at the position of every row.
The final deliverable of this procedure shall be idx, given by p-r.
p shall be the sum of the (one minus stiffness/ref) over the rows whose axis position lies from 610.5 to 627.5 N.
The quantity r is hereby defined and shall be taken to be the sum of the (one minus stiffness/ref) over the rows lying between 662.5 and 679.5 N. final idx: 0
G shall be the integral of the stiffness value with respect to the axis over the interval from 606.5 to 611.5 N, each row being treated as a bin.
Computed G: 192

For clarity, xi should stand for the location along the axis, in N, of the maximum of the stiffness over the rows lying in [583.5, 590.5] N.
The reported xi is 589.0 N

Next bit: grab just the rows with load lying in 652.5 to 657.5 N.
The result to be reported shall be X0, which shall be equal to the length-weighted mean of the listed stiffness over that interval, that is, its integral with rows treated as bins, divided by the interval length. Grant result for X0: 27.0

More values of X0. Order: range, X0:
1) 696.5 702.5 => 31.1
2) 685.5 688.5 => 30.6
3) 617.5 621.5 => 39.1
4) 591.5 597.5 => 40.0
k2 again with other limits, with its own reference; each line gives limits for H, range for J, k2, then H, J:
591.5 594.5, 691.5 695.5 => 111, 0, 11.6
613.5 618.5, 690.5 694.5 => 103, 9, 11.8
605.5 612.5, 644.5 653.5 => 112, 12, 24.3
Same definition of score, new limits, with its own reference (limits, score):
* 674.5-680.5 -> 51.5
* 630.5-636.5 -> 51.6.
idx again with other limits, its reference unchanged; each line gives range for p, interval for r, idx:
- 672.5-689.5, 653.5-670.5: -3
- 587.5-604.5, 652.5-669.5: -3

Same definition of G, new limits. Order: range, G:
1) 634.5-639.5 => 189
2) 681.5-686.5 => 172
